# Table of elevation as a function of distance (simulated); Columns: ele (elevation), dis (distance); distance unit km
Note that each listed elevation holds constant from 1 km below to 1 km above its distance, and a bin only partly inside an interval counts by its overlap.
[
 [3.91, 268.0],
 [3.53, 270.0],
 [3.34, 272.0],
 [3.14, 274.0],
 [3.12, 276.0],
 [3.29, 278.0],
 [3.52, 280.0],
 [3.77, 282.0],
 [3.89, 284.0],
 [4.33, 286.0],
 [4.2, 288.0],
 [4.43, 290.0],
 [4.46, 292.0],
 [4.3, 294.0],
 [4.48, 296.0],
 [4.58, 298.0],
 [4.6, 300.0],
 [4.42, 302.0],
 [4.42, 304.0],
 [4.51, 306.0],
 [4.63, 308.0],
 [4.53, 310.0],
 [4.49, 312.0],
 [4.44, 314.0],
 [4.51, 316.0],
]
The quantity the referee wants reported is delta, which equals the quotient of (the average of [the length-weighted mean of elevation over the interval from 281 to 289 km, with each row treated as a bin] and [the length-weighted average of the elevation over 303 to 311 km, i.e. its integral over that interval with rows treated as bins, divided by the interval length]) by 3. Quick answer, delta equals 1.43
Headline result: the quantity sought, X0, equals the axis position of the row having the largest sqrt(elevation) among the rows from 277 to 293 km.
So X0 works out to 292.0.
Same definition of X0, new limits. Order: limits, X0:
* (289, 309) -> 308.0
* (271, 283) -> 282.0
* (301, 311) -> 308.0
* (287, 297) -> 296.0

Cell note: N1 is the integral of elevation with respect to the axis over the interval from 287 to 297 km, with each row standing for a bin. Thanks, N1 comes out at 44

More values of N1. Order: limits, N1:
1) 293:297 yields 18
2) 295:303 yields 36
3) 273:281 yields 26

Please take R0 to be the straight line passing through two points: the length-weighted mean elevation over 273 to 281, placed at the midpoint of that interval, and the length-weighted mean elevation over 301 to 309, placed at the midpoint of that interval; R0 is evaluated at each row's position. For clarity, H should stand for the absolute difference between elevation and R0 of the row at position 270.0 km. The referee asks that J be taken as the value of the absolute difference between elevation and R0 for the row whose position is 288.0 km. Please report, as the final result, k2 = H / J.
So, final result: 1.3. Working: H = 0.57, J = 0.45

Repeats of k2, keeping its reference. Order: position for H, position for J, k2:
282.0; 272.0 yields 1.0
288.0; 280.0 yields 3.7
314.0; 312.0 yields 1.4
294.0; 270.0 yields 0.5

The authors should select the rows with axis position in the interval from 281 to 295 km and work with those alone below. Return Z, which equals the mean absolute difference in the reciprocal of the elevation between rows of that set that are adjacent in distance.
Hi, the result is 0.0106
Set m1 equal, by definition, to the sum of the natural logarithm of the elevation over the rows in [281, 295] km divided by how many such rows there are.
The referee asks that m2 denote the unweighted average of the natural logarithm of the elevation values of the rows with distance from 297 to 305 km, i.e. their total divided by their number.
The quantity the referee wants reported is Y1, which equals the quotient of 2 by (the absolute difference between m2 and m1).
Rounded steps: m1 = 1.43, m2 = 1.51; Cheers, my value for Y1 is 27.6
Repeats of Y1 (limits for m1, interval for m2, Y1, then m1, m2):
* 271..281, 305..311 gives 6.1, 1.19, 1.52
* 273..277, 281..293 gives 7.0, 1.14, 1.43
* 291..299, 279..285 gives 11.2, 1.49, 1.31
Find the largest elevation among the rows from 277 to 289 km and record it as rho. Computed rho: 4.33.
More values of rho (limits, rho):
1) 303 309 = 4.63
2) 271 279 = 3.34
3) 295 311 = 4.63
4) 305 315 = 4.63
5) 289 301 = 4.6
